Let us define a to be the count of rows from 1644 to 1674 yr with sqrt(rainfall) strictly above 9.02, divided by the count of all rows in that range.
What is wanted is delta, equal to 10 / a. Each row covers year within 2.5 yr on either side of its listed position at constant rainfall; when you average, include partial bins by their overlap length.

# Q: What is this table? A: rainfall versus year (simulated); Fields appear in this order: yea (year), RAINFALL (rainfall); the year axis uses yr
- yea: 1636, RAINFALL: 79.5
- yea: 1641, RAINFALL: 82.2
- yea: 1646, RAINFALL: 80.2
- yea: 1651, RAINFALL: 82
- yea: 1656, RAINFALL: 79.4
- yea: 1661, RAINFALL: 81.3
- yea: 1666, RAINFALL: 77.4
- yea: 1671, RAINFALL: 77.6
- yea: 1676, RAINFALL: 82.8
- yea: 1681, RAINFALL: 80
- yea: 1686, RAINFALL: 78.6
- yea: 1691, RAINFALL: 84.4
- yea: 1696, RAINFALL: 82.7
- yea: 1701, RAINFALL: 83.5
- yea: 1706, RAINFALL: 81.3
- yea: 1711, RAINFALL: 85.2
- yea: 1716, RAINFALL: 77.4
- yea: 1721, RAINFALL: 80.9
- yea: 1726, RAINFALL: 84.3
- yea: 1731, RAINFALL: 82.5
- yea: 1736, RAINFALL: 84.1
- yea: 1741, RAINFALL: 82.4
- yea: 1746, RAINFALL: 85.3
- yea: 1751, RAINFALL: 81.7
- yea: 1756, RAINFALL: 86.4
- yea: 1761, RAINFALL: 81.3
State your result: 60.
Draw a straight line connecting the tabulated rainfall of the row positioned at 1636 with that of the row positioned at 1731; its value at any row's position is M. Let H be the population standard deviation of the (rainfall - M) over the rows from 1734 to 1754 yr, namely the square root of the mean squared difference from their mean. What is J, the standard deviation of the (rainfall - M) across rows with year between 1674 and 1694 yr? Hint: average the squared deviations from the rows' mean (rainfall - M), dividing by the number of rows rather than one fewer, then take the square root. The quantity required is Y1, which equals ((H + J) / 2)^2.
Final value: 3.5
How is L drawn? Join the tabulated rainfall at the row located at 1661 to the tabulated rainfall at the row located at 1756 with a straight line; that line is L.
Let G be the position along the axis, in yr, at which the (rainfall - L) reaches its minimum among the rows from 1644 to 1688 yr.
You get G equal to 1671 yr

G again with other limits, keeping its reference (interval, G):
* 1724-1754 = 1751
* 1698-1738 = 1716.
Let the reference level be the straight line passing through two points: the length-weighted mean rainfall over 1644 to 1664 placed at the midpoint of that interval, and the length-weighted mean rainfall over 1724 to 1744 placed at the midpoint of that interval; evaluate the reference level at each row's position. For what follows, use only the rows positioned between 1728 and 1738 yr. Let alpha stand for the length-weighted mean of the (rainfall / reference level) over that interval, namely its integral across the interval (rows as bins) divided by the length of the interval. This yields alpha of 1.00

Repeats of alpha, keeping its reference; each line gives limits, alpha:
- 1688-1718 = 1.00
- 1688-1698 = 1.02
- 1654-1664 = 0.99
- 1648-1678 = 0.99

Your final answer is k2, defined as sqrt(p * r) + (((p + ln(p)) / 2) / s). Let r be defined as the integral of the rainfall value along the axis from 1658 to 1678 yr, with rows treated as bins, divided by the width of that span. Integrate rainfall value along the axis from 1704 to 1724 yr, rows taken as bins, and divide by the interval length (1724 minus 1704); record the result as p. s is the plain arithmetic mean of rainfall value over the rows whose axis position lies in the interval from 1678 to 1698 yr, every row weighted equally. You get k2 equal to 81.0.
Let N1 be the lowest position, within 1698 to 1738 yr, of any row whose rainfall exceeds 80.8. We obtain 1701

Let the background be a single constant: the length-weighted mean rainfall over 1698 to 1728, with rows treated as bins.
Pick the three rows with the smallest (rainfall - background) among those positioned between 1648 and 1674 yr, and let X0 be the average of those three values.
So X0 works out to -4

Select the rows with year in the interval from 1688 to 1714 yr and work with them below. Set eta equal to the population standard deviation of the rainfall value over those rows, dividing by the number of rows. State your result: 1.35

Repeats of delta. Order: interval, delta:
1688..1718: 15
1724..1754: 10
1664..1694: 30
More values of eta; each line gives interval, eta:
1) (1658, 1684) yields 2.09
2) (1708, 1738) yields 2.63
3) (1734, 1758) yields 1.75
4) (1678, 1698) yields 2.26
